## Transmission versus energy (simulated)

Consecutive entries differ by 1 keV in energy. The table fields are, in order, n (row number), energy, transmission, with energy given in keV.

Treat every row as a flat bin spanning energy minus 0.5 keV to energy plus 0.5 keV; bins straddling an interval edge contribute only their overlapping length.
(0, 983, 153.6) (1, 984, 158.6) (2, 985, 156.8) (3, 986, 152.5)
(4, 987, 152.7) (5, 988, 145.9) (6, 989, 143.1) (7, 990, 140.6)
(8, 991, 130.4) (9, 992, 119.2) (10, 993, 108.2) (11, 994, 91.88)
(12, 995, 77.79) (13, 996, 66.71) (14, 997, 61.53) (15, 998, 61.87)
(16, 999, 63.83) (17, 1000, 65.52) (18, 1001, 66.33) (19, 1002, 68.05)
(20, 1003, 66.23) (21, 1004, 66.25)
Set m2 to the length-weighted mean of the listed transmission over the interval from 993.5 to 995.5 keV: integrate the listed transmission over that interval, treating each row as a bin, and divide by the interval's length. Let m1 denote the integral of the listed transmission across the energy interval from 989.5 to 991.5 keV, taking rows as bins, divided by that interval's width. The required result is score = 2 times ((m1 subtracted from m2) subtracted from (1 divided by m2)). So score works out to 101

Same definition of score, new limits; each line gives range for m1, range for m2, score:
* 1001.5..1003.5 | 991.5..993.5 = -93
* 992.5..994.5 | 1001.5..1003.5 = 66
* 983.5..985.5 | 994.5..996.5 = 171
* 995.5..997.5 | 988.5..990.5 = -155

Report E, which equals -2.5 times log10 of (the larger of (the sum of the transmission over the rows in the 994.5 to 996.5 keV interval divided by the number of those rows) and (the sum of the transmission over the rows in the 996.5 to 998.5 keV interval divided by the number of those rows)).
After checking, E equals -4.65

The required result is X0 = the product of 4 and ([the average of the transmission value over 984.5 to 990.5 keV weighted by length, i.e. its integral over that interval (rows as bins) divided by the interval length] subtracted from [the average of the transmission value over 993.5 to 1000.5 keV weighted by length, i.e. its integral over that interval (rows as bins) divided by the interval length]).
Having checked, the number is -315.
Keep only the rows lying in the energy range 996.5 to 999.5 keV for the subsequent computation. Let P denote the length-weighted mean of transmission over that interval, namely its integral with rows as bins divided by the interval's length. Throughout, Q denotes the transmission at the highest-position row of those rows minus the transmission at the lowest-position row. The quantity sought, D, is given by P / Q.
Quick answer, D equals 27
